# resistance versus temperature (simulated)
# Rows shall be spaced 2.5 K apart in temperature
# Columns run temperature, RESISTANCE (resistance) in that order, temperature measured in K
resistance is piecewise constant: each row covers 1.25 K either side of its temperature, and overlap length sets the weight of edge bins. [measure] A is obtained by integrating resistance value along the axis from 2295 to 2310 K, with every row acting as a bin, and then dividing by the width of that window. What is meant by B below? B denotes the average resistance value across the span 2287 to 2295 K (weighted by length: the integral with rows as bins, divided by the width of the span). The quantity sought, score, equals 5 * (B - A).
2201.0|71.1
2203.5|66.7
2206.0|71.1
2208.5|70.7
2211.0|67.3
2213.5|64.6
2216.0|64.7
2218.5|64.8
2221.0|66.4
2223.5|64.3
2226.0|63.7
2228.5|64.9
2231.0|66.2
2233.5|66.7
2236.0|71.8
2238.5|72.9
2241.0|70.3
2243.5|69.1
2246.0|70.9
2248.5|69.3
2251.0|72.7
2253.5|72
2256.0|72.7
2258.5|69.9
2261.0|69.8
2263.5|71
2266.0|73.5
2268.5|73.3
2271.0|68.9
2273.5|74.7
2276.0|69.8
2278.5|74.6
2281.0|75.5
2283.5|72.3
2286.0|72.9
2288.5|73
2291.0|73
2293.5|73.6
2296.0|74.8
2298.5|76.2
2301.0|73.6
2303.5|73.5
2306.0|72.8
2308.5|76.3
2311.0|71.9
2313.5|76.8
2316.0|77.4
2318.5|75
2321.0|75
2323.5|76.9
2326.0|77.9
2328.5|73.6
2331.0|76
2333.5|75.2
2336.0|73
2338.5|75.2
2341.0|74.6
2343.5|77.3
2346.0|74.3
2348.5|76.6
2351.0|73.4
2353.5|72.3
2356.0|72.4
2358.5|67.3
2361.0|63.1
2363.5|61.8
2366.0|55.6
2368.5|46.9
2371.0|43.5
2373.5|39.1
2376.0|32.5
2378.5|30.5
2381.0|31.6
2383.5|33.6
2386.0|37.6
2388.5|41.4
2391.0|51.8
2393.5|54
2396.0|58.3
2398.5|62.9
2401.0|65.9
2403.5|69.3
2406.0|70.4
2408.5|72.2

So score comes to -6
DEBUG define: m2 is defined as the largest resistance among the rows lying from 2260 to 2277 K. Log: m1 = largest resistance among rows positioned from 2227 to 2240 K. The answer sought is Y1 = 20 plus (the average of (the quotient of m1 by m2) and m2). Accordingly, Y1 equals 58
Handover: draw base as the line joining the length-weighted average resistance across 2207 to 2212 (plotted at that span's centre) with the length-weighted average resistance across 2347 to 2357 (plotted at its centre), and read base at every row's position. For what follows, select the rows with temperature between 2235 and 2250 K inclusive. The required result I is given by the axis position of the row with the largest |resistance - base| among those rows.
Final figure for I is 2238.5 K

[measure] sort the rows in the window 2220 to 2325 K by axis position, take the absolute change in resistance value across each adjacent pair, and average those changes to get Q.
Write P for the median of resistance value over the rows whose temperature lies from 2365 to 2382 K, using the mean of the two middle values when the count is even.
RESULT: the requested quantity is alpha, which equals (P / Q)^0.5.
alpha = 4.5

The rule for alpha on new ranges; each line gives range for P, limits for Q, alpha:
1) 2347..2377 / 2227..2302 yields 5.6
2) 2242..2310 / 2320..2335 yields 5.9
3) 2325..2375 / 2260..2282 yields 4.9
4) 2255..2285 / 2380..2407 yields 4.3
